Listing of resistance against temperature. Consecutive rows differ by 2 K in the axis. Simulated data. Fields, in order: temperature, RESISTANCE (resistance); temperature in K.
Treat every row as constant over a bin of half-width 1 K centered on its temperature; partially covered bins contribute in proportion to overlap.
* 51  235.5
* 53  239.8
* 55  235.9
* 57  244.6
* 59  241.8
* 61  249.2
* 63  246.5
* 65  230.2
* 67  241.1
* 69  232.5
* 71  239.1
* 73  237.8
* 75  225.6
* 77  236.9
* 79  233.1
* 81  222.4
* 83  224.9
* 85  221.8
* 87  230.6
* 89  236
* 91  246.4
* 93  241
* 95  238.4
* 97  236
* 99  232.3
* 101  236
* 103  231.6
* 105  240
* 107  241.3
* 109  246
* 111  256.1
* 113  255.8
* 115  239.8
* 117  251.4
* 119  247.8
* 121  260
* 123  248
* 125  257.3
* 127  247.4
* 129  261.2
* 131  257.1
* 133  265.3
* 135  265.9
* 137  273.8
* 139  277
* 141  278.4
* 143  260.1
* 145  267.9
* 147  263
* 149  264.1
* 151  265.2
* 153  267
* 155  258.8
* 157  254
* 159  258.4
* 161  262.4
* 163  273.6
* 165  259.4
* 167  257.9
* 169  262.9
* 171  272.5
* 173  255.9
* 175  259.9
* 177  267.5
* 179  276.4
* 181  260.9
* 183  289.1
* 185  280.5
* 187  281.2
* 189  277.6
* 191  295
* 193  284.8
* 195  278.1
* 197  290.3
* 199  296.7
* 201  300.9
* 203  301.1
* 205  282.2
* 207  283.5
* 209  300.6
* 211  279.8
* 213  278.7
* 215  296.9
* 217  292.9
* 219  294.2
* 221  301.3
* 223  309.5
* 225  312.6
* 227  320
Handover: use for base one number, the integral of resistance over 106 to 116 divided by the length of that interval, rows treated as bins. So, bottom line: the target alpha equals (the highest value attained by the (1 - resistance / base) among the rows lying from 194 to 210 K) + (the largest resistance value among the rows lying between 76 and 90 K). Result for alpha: 237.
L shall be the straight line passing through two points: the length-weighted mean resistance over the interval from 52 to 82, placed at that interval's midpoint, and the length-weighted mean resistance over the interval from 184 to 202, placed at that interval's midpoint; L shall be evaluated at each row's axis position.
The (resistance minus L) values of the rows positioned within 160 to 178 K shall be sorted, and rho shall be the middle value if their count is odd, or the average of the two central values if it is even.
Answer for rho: -15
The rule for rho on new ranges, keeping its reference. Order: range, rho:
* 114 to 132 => -6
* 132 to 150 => 2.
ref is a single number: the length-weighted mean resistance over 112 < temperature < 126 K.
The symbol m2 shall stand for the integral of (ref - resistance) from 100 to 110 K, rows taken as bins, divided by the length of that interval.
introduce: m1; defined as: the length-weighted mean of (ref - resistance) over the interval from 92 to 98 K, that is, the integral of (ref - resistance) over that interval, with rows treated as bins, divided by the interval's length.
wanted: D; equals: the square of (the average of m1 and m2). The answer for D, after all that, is 162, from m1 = 13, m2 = 12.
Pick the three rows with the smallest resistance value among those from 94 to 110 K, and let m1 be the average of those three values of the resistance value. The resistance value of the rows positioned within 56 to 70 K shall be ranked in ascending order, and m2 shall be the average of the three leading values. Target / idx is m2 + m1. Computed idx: 468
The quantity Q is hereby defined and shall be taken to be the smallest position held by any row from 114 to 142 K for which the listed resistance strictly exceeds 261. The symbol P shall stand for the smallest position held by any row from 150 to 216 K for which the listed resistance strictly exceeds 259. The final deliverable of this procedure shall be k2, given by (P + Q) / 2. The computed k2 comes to 140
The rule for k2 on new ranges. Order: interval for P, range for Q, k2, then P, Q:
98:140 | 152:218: 137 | 121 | 153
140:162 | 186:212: 164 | 141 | 187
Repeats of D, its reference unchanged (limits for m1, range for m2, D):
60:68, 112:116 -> 44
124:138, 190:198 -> 513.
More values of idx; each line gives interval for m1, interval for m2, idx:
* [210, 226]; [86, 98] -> 518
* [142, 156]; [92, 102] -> 495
